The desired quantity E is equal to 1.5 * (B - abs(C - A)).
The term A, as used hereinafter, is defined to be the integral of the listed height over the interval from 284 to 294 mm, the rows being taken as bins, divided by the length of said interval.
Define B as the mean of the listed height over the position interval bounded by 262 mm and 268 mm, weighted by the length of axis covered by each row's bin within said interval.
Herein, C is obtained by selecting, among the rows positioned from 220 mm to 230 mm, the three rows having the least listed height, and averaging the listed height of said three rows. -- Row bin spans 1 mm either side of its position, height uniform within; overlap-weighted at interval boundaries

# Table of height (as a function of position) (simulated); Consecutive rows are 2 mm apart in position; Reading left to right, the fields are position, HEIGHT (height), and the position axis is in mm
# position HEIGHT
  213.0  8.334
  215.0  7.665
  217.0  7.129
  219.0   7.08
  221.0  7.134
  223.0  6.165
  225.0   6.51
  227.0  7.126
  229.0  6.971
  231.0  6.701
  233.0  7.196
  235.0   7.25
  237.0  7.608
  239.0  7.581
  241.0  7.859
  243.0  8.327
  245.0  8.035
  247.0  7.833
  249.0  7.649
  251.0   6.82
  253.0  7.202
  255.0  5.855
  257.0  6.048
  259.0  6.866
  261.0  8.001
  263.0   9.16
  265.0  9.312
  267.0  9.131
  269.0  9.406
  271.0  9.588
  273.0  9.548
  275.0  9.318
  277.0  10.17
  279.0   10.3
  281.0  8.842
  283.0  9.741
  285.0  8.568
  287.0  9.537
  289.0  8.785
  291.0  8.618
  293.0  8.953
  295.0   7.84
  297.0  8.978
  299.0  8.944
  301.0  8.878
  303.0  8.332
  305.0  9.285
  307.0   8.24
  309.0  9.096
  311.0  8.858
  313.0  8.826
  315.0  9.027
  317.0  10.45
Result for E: 10.3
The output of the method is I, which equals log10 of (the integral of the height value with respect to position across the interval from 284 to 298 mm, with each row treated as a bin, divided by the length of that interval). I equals 0.942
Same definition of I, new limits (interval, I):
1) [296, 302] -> 0.951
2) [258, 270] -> 0.937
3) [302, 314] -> 0.943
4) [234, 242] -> 0.879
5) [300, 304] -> 0.935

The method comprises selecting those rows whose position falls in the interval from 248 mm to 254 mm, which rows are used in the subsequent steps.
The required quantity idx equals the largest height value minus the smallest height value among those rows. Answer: 0.8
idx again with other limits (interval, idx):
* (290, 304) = 1.1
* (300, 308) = 1.0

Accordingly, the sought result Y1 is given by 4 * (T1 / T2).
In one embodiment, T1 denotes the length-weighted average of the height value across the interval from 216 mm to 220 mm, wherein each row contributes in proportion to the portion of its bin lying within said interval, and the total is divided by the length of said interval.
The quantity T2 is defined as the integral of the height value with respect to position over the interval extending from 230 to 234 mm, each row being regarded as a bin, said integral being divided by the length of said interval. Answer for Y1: 4.09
